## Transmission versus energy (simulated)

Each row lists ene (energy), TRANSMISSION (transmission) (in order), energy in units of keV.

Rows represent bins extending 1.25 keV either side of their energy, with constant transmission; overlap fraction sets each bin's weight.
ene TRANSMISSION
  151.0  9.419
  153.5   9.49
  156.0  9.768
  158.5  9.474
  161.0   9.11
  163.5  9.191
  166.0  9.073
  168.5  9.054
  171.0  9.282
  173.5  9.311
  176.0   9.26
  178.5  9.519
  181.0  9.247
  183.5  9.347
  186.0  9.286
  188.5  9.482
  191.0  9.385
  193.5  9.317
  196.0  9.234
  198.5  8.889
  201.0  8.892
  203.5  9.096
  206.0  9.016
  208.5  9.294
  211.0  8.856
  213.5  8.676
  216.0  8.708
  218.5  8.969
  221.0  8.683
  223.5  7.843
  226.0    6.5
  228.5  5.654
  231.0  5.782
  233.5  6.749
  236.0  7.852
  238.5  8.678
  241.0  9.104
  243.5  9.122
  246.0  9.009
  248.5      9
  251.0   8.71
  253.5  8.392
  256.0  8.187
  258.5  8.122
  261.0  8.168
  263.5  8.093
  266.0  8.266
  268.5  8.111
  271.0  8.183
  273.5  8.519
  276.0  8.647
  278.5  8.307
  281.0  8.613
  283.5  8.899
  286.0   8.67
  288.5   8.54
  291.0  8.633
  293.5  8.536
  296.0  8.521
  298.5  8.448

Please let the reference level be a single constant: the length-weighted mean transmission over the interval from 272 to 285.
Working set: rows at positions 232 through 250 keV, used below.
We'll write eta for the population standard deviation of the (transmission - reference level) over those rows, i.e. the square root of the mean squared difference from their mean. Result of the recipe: 0.83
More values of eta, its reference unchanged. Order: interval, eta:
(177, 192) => 0.10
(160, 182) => 0.14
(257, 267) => 0.07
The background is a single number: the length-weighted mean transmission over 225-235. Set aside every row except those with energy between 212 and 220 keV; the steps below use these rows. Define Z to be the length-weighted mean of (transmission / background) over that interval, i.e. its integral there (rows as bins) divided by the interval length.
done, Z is 1.42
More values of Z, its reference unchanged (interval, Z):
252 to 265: 1.32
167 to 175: 1.48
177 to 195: 1.51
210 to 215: 1.41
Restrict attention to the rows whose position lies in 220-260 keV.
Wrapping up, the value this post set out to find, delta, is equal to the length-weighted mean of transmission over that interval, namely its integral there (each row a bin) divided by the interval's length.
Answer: 8.0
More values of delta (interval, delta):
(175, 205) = 9.2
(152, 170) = 9.3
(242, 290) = 8.5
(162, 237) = 8.7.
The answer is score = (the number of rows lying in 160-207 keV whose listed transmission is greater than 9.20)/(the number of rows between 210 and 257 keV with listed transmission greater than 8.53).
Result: 1.0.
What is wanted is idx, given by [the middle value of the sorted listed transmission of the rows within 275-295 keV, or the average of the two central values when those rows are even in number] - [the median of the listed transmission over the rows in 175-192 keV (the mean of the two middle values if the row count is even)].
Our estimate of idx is -0.7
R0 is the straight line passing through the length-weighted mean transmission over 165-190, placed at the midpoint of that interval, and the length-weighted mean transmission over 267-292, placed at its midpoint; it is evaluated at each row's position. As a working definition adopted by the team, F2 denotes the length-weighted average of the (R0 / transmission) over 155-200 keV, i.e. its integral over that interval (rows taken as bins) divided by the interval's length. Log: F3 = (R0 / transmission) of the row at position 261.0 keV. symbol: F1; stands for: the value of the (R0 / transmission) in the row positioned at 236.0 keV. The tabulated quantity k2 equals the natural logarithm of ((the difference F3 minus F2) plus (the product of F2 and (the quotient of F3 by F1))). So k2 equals -0.001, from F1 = 1.13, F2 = 1.00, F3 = 1.06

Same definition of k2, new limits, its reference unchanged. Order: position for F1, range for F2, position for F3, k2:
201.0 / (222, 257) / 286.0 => -0.082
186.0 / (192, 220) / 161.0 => 0.072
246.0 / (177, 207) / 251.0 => 0.031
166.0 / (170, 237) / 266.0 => 0.049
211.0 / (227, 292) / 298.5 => -0.042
